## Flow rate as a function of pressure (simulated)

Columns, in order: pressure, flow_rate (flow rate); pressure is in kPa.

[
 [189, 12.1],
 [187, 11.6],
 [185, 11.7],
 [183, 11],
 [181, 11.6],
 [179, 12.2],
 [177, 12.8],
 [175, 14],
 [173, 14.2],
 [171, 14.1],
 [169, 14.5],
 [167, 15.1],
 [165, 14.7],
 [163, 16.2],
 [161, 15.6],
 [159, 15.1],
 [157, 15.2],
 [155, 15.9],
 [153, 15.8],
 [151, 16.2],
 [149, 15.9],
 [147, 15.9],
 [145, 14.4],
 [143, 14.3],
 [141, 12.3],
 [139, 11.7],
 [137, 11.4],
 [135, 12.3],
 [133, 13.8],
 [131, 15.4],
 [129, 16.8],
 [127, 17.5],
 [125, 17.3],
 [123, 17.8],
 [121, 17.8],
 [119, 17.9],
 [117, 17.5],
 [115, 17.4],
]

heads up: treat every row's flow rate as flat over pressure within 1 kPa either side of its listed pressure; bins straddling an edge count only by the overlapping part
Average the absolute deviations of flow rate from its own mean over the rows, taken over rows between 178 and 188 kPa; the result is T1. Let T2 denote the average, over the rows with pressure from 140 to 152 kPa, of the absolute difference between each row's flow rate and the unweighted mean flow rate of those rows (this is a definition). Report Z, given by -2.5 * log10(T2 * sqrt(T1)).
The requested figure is 0.56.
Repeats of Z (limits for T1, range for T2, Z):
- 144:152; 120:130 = 1.54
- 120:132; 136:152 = -0.33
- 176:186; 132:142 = 0.92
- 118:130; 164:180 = 0.97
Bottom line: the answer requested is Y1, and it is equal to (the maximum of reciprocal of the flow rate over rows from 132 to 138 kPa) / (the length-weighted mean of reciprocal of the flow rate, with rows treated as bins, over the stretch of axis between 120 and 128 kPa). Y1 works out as 1.5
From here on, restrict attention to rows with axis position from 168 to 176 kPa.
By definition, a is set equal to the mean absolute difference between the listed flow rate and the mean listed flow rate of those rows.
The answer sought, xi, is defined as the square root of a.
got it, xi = 0.4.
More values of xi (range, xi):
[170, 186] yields 1.0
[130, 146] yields 1.1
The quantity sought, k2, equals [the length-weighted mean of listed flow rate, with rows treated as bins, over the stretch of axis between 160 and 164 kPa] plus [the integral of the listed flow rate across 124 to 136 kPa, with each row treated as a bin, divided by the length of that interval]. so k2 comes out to 31.4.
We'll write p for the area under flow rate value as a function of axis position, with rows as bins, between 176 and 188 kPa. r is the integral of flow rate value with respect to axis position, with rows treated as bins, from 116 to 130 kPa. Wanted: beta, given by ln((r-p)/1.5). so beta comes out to 4.2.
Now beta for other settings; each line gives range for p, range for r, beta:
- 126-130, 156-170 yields 4.6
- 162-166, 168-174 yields 2.8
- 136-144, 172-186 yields 3.9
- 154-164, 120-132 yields 3.5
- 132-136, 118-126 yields 4.1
